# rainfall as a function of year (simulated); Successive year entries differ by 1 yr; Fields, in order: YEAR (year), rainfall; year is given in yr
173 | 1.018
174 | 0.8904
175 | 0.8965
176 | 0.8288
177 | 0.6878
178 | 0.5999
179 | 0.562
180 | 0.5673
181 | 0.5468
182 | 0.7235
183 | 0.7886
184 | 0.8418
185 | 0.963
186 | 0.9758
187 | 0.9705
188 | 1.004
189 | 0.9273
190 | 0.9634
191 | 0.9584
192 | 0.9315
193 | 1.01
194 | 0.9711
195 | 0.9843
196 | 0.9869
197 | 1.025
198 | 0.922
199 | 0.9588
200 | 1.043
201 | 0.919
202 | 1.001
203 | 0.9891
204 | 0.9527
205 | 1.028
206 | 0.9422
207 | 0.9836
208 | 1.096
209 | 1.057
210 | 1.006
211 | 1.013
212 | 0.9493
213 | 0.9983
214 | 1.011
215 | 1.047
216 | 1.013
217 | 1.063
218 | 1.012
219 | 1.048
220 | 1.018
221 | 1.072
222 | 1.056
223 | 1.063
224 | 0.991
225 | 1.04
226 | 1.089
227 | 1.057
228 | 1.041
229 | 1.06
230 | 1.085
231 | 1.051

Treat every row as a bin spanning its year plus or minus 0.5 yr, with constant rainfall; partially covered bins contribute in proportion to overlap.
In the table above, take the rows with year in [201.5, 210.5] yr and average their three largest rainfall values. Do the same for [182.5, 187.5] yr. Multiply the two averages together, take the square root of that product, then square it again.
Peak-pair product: 1.03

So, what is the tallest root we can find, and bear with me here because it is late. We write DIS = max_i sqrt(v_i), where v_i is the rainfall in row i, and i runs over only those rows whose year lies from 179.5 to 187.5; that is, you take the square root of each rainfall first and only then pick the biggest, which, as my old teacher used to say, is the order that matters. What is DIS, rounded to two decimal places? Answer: 0.99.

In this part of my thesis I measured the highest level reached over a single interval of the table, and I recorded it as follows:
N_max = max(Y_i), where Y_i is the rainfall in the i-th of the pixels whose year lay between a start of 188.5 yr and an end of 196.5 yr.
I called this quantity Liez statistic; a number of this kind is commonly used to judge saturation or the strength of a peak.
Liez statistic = 1.01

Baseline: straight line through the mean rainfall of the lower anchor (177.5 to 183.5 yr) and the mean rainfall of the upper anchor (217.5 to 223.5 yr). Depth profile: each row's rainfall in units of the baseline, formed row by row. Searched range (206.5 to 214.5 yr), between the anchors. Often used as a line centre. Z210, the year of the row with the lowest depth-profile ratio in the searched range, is 212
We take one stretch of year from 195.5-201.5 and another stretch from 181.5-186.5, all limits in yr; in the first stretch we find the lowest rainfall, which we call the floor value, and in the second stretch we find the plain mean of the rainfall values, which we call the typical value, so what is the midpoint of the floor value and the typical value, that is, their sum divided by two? 0.89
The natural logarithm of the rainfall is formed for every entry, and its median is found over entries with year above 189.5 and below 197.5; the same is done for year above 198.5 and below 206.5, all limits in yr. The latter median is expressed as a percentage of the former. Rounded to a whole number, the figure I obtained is 117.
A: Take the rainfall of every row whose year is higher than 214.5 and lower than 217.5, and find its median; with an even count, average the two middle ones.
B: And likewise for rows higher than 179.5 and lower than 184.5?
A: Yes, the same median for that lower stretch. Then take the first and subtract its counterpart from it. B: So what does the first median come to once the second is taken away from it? 0.32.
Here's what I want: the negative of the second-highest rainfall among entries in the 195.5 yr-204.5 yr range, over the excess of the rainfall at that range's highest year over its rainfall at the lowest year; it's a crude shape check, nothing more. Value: 30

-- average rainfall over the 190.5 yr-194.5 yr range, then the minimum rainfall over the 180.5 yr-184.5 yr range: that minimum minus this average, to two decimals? -0.42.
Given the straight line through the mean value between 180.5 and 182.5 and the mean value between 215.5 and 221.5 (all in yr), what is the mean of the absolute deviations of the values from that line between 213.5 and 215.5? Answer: 0.03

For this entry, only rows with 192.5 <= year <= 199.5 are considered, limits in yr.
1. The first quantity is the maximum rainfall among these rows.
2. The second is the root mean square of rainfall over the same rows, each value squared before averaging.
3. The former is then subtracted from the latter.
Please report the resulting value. -0.045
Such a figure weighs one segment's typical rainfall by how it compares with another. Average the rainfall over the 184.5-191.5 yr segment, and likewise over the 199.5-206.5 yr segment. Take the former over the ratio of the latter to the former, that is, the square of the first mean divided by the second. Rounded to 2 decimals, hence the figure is 0.95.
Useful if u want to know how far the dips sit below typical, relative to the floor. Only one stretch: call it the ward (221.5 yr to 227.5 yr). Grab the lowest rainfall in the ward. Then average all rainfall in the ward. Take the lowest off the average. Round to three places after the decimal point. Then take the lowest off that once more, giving -0.933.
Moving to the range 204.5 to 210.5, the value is -0.866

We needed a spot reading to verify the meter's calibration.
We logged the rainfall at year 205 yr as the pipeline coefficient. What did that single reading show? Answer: 1.028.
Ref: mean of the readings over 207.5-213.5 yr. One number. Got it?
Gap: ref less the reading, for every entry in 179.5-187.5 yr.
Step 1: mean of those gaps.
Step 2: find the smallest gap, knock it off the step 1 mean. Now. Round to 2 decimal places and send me 0.18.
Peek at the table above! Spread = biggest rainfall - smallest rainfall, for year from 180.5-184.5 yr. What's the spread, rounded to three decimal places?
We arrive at 0.295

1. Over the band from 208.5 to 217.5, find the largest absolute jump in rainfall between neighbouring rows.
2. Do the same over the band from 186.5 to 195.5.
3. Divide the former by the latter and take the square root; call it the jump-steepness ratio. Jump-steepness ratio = 0.90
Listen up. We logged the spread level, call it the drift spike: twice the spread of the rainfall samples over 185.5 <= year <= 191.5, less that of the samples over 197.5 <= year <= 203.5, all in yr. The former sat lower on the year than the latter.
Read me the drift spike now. 0.002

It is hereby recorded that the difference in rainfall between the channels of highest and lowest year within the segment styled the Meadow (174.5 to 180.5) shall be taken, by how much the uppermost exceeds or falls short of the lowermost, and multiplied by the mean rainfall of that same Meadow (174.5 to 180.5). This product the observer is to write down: -0.23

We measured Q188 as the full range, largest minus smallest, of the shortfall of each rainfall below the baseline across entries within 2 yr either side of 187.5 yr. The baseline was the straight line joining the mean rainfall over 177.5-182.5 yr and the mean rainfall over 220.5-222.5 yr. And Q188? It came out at 0.088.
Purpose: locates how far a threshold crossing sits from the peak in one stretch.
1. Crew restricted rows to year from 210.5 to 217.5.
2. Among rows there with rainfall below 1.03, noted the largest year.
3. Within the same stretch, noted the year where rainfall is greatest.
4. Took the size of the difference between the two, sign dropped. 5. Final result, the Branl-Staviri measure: 1 yr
